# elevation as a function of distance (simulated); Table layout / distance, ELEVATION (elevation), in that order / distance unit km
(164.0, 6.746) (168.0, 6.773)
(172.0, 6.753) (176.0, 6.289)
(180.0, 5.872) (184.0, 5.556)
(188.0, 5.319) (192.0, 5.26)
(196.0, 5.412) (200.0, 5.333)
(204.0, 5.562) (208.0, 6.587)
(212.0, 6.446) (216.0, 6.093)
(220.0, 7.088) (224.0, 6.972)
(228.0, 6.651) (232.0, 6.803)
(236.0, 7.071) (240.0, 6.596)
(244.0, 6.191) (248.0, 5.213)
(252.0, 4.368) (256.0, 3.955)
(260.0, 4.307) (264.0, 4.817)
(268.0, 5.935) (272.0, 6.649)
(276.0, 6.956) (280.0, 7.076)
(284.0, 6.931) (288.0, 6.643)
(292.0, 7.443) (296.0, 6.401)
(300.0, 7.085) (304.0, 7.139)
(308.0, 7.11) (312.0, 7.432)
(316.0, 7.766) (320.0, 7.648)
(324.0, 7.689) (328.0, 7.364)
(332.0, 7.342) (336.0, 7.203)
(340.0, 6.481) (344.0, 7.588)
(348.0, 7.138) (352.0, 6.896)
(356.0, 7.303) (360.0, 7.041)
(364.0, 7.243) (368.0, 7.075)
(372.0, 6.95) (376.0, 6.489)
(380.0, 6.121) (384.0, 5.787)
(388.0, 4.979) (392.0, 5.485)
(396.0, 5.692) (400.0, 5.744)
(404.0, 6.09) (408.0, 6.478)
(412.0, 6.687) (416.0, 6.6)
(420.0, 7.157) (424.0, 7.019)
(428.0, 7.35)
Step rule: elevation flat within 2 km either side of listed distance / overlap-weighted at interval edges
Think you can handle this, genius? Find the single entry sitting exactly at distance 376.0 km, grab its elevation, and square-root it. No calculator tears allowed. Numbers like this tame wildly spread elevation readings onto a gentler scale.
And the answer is 2.55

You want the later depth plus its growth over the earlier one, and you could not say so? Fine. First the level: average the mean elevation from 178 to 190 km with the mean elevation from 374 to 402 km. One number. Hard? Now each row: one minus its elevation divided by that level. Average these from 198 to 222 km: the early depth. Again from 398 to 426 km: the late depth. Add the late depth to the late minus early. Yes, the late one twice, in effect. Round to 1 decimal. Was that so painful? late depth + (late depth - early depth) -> -0.2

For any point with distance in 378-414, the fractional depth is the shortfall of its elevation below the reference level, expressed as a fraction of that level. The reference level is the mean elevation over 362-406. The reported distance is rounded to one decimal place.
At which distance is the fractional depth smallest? 412.0 km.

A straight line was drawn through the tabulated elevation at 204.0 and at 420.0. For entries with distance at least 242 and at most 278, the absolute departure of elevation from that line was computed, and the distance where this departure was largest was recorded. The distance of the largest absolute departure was 256.0 km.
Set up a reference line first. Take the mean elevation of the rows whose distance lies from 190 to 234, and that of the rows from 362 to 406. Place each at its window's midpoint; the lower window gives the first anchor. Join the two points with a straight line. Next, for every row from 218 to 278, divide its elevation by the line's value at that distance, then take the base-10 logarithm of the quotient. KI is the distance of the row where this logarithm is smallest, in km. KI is 256.0 km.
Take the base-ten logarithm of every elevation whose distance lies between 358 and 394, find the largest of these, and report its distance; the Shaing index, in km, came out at 364.0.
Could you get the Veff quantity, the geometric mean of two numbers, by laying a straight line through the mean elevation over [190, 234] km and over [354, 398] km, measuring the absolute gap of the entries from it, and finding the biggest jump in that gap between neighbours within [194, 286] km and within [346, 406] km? 0.95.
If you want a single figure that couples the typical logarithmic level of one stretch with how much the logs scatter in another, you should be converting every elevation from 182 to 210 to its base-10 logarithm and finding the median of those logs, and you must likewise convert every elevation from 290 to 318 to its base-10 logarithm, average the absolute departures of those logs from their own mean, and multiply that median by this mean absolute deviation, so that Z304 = 0.013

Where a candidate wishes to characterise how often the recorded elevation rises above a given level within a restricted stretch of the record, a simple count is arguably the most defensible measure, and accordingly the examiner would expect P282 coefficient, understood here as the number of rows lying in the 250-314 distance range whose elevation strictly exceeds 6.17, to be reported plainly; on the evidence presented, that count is 11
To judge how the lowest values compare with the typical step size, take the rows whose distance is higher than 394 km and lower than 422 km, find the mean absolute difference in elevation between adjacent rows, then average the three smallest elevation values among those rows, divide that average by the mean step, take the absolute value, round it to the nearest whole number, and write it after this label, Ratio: 21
